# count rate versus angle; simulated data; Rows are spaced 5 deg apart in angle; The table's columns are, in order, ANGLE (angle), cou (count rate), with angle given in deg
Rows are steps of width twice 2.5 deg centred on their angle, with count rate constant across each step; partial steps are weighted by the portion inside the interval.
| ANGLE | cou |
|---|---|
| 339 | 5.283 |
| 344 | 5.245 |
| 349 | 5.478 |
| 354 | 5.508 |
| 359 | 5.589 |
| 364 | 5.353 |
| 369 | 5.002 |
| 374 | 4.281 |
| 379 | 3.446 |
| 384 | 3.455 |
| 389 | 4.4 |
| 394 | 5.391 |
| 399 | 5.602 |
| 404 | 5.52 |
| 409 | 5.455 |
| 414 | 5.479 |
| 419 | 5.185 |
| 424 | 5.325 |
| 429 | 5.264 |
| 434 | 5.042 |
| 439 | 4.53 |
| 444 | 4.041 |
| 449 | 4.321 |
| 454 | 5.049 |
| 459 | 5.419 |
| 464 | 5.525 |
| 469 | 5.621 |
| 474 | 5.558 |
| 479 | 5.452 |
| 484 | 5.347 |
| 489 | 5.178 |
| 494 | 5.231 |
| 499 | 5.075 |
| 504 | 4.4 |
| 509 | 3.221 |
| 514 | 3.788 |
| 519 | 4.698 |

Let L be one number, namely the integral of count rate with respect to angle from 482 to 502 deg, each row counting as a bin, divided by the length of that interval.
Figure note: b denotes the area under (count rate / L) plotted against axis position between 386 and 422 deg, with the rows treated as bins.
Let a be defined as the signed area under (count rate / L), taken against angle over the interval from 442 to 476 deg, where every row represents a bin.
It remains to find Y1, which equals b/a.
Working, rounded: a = 33.3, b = 37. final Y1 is 1.10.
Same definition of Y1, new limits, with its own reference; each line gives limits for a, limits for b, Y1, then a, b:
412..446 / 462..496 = 1.09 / 32.7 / 36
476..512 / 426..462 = 1.00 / 33.6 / 34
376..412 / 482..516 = 0.91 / 33.0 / 30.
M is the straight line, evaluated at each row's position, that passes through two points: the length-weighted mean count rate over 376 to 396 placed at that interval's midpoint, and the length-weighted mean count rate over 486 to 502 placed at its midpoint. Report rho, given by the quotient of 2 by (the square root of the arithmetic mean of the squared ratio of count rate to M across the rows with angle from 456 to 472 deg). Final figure 1.8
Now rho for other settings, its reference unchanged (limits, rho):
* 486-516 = 2.3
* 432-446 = 2.0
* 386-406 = 1.6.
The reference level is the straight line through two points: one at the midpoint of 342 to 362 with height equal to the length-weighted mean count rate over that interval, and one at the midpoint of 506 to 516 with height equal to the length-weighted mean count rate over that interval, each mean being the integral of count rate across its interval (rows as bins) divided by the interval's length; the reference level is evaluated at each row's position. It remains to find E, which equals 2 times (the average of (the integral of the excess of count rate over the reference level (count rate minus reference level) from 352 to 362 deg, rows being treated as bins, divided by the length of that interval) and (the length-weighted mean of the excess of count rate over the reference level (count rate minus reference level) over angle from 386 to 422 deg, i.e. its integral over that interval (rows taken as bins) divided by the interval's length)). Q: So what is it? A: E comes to 0.6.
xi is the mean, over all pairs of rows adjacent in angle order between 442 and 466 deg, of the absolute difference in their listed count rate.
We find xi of 0.37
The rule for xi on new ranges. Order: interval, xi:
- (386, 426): 0.26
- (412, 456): 0.34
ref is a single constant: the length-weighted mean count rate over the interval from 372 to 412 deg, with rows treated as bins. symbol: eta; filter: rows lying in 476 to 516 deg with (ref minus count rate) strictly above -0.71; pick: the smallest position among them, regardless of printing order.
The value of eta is 484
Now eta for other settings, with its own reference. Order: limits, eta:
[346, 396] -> 364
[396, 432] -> 419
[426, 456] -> 429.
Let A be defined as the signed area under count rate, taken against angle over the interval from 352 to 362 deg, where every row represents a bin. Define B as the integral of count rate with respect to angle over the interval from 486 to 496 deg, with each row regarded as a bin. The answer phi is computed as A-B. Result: 3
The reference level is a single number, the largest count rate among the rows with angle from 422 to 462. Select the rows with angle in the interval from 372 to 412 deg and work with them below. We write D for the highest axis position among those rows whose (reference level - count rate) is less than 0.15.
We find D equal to 409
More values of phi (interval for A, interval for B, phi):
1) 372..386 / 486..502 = -30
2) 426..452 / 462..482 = 10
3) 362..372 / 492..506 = -17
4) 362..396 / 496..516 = 68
